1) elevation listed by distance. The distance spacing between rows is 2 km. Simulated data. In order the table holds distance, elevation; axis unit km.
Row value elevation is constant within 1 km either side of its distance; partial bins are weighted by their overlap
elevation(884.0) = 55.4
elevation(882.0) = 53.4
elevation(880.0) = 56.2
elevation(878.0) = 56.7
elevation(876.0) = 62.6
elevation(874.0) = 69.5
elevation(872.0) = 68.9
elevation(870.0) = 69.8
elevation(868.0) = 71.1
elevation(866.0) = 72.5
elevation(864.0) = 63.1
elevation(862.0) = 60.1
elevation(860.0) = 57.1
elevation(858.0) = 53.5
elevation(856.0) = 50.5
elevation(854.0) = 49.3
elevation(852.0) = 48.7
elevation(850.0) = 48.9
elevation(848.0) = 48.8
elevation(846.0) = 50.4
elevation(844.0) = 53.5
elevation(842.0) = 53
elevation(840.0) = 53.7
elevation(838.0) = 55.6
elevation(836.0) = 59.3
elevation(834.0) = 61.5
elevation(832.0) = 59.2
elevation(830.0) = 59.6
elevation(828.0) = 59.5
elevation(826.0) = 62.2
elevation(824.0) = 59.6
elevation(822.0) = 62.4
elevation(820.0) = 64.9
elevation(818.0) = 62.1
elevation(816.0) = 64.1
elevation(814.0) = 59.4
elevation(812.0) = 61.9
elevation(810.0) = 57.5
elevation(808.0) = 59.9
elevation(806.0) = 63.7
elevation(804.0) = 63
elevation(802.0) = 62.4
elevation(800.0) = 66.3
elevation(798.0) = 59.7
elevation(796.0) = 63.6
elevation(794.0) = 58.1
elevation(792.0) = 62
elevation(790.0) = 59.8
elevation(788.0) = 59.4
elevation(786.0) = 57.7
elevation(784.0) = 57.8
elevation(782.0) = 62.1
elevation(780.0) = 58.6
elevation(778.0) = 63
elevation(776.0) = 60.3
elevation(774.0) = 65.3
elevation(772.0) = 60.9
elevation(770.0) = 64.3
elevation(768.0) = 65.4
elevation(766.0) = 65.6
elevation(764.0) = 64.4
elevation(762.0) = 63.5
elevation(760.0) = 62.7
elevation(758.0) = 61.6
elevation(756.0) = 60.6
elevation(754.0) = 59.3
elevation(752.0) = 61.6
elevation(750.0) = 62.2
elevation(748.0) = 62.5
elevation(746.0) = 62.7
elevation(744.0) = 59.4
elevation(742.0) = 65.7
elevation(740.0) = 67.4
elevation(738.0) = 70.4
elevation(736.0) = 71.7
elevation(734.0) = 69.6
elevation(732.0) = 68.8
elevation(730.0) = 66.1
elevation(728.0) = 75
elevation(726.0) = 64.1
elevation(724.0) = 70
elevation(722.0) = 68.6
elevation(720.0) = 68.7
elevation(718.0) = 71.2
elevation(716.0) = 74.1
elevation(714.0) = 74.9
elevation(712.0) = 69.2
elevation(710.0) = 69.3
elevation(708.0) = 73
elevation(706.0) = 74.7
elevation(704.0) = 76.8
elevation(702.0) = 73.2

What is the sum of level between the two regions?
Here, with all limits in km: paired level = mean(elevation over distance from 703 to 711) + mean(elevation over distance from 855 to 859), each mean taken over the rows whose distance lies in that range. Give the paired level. 125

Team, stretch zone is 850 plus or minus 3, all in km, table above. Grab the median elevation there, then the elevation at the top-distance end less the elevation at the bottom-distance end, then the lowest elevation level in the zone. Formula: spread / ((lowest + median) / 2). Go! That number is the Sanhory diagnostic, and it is -0.002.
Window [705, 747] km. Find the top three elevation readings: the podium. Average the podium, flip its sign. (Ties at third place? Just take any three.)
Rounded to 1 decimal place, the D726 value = -74.9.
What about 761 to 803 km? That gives -65.8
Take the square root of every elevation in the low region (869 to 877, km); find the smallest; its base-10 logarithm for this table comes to 0.898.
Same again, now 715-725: 0.918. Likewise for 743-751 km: 0.887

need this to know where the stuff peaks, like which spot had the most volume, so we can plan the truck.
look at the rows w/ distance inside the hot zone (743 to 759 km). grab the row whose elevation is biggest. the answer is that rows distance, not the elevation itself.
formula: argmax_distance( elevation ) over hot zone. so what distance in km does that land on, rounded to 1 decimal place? 746.0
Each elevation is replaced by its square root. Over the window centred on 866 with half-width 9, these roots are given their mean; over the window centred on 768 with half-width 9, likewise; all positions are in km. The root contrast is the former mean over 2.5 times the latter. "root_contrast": 0.404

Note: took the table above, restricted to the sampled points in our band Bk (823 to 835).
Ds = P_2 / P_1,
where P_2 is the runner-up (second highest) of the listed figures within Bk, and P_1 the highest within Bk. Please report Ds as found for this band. 0.989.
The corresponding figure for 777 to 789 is 0.986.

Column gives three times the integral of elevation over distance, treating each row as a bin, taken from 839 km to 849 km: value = 1556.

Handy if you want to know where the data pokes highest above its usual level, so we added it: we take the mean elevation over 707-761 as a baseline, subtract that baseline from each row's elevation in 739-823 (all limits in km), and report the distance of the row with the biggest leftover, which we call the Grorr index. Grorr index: 740.0 km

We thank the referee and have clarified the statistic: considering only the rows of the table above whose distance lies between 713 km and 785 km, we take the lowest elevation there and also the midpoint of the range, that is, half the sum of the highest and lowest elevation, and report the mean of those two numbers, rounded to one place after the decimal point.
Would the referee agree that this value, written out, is 62.1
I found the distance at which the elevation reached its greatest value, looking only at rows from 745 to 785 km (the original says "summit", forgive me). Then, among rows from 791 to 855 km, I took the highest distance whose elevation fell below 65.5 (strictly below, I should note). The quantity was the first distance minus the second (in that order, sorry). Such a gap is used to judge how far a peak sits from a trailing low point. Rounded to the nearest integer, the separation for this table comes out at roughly -88 km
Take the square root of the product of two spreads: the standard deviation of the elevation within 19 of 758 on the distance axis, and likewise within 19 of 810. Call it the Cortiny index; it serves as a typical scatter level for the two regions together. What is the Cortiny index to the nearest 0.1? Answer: 2.3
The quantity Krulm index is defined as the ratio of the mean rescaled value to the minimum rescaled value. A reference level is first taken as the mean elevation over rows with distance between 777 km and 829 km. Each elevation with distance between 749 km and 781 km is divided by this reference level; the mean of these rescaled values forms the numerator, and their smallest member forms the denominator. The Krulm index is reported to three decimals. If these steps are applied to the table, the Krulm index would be 1.066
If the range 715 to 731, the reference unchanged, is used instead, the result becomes 1.088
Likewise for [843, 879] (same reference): 1.204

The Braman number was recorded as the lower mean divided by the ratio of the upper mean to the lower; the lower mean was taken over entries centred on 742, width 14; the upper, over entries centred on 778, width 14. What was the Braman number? 71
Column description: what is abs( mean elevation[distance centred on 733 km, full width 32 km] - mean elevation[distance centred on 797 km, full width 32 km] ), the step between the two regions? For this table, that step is 6.7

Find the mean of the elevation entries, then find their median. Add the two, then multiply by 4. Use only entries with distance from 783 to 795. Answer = 472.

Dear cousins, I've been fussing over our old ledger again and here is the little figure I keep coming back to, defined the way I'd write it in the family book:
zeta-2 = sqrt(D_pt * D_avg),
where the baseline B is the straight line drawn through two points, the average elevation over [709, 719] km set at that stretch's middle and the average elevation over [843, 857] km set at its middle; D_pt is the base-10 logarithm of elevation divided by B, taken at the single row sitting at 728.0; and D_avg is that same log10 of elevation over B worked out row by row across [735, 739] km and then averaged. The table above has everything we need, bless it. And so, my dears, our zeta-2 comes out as 0.02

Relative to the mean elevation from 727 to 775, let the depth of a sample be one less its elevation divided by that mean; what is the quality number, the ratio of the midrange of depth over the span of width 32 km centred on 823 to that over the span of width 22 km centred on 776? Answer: 1.4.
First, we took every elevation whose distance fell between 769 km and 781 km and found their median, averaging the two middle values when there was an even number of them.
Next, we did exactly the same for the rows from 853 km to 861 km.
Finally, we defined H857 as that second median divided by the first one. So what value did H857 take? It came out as 0.84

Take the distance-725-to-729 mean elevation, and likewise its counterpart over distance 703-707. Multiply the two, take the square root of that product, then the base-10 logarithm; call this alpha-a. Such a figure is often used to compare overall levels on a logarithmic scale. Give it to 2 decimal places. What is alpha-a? 1.86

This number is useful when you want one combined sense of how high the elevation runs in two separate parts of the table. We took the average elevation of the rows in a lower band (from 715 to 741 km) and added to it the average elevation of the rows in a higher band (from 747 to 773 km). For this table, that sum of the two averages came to 132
